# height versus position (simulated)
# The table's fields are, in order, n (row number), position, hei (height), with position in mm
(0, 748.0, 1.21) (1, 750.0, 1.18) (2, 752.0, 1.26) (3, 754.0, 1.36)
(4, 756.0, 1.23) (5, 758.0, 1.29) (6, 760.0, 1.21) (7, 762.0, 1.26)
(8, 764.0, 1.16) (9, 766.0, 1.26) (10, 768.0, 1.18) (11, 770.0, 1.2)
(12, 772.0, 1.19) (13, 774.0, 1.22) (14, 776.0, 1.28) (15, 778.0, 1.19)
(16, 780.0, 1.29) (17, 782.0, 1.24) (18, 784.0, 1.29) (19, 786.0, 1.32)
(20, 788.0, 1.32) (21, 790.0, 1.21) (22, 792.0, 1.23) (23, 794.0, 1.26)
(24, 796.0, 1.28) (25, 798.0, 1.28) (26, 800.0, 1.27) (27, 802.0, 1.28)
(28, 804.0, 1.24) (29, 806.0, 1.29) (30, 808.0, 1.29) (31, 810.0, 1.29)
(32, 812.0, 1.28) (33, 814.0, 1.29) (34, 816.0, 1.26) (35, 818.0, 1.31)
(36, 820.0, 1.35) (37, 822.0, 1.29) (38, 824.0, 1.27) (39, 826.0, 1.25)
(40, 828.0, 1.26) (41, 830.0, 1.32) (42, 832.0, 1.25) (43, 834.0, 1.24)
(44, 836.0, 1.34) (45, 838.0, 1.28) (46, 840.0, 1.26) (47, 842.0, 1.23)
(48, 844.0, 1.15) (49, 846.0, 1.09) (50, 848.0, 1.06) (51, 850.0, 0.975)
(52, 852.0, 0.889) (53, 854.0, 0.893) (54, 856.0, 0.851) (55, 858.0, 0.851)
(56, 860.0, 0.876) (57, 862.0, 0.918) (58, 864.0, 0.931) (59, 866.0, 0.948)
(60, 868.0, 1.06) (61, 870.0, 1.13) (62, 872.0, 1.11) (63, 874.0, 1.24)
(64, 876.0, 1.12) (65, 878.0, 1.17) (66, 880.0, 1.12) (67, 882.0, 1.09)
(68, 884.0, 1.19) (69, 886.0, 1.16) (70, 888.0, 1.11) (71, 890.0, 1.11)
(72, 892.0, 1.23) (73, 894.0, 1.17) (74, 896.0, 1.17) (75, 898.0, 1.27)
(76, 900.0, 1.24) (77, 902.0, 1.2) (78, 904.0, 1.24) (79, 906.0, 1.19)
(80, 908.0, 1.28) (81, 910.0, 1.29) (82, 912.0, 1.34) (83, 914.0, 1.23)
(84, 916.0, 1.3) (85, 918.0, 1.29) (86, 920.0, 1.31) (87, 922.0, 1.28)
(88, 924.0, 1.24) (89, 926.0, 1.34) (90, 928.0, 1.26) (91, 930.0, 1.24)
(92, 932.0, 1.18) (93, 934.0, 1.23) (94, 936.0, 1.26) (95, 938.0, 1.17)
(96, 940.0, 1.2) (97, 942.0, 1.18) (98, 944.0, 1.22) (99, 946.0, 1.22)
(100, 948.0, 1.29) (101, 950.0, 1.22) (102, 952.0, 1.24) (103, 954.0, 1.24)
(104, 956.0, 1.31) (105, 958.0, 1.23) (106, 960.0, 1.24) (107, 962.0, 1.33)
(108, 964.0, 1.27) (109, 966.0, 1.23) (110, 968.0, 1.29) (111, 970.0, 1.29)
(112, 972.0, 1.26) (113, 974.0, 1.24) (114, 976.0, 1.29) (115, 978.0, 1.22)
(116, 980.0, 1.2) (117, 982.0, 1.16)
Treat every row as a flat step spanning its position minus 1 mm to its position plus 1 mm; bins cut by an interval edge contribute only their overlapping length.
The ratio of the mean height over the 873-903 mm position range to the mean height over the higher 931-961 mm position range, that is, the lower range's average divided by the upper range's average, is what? 0.95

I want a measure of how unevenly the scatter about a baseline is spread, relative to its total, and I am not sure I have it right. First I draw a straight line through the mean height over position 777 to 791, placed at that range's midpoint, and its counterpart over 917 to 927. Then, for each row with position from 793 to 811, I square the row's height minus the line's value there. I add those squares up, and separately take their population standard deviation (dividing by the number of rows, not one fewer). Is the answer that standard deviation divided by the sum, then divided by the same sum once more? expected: 41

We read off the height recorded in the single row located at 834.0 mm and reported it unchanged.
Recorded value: 1.24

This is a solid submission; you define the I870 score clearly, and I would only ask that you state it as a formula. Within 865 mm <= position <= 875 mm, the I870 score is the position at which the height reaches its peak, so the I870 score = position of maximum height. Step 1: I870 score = 874.0 mm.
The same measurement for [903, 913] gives 912.0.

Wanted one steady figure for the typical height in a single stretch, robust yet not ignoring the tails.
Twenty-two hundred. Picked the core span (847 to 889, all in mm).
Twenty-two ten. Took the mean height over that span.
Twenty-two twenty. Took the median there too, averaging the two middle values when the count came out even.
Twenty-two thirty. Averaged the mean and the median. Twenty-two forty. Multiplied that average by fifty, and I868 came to 52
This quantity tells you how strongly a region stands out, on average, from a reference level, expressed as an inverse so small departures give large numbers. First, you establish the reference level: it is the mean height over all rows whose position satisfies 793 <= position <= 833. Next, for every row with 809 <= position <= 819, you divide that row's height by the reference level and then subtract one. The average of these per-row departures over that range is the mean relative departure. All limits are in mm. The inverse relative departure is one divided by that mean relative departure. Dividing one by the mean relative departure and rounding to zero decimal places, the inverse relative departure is 233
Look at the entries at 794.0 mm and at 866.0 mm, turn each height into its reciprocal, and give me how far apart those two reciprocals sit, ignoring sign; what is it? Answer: 0.26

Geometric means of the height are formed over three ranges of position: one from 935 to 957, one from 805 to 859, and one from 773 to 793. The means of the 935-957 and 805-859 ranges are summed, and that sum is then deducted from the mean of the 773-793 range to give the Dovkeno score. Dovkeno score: -1.15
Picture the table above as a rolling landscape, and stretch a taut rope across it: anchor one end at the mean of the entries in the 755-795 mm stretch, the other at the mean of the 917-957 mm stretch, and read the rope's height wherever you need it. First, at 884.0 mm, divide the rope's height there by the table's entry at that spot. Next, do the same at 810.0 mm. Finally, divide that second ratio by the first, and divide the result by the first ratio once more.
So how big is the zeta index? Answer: 0.88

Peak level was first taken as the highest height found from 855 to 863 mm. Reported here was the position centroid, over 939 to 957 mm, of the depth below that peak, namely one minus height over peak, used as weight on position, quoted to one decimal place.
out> 948.5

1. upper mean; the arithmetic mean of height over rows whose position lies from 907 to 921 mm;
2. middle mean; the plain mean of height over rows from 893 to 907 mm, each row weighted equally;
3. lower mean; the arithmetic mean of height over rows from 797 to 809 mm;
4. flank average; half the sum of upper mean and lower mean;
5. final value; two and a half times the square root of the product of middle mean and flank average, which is 3.12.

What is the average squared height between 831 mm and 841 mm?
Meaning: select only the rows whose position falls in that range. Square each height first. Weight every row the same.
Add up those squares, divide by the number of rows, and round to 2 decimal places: 1.62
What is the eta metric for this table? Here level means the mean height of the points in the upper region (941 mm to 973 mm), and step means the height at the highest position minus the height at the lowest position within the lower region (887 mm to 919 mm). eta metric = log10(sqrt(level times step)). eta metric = -0.3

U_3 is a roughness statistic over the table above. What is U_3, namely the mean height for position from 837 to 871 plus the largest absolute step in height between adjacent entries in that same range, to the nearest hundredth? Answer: 1.14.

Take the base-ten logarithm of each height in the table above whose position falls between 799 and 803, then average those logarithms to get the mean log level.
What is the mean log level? 0.106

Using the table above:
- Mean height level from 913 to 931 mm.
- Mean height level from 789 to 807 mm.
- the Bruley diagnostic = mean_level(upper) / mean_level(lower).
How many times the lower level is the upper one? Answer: 1.01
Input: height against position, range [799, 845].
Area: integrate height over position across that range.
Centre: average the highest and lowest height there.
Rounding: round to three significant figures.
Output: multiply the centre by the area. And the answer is 73.2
